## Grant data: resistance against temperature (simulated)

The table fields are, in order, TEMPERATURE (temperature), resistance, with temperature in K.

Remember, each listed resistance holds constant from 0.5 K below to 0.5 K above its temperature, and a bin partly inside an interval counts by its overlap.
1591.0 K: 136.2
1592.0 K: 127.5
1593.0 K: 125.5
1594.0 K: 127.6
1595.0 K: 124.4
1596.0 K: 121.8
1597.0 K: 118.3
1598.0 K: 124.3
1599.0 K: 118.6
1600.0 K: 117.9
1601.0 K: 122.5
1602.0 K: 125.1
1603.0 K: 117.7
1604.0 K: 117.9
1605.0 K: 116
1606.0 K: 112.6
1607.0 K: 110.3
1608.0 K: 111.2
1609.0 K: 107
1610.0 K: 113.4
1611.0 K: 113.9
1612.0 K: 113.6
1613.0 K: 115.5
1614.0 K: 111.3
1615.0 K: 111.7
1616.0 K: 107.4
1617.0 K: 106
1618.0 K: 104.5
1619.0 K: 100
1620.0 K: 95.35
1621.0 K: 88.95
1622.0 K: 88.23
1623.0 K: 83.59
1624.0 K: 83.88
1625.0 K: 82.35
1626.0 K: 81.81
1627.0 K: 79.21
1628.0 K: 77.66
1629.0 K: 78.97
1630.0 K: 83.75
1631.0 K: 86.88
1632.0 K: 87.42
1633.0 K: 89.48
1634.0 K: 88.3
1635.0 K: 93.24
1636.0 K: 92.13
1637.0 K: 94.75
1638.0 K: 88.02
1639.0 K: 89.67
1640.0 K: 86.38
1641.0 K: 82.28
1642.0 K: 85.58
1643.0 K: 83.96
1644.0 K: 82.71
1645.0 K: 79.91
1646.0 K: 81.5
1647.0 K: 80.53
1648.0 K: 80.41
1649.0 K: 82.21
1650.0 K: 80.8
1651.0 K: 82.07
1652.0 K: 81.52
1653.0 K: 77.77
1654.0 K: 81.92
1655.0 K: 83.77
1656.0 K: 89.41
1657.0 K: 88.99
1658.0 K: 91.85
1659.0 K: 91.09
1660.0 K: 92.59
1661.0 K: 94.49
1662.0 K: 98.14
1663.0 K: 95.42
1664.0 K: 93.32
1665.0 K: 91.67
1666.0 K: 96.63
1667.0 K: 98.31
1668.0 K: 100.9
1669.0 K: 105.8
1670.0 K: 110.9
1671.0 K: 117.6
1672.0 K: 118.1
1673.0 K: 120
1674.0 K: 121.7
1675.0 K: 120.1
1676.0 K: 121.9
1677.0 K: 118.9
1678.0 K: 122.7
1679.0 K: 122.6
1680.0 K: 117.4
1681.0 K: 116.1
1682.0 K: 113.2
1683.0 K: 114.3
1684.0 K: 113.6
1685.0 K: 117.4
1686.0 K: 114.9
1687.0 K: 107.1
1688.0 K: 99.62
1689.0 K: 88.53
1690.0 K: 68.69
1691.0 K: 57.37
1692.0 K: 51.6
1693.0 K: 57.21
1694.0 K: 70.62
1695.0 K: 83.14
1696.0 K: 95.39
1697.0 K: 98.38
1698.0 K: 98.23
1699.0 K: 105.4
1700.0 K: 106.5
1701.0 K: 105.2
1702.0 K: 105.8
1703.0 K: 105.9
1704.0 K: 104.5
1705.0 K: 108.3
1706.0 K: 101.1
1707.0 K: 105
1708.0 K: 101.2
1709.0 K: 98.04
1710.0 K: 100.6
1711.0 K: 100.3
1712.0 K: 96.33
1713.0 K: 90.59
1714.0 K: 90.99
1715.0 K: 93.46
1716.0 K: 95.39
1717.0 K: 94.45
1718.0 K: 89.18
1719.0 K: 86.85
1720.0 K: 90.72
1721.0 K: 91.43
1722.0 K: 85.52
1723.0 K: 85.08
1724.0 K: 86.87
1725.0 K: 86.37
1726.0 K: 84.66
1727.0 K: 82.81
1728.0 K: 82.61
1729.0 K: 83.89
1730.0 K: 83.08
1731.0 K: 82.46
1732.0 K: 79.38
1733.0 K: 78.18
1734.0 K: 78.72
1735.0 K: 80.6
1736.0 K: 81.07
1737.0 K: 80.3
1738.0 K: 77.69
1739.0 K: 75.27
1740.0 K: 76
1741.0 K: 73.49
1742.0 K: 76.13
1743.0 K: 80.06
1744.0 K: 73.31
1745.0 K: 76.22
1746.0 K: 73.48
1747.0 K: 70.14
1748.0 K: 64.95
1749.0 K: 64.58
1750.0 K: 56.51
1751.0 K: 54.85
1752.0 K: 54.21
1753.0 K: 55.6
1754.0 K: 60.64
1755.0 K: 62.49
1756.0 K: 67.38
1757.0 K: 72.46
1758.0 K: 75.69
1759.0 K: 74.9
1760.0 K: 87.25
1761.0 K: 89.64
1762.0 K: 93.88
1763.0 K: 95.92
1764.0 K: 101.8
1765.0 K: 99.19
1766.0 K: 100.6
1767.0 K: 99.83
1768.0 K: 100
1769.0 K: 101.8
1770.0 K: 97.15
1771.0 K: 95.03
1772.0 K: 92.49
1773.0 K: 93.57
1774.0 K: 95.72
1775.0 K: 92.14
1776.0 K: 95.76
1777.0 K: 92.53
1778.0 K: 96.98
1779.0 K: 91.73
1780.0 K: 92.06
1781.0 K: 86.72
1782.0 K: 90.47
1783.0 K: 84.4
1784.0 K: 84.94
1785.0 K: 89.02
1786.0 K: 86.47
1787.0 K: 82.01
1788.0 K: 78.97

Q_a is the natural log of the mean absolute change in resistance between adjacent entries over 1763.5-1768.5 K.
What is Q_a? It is 0.22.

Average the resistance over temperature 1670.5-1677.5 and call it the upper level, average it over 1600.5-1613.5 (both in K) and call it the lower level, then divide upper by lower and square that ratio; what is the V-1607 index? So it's 1.08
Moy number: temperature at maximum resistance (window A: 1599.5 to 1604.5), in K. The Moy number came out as 1602.0 K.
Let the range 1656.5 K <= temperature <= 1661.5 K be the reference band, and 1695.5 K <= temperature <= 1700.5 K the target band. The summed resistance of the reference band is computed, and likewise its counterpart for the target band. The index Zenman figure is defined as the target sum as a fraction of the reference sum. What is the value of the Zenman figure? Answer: 1.10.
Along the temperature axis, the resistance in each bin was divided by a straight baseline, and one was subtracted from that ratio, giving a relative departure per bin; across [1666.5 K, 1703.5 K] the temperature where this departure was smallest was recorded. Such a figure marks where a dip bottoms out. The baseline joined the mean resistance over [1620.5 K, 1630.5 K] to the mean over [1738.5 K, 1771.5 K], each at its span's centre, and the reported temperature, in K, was 1692.0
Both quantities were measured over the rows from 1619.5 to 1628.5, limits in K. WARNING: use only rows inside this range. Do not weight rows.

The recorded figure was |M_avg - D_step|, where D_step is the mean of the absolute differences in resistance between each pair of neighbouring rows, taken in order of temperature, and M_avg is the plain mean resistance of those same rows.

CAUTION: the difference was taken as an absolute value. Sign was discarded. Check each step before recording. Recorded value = 82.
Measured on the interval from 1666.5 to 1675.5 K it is 109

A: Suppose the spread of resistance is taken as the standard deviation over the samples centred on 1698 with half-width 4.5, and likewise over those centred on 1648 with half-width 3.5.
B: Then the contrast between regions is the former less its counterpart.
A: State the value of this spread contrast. 11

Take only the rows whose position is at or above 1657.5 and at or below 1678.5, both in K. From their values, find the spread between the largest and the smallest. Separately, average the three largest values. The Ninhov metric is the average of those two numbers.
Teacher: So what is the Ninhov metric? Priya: 77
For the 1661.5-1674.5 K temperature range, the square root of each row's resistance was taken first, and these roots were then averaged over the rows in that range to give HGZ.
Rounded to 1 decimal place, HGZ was 10.2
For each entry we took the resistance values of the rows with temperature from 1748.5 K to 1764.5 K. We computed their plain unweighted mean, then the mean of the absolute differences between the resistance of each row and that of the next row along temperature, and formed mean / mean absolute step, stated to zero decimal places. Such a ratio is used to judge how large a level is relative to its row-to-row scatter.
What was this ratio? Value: 18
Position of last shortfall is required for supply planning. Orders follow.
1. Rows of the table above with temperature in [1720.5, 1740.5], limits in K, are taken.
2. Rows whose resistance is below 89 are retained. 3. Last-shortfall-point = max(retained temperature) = 1740.0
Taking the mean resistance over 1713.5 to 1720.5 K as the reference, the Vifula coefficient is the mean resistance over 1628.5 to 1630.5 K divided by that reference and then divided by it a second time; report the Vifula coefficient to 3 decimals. 0.010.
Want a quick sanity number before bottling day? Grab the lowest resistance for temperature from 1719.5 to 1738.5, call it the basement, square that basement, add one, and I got 6037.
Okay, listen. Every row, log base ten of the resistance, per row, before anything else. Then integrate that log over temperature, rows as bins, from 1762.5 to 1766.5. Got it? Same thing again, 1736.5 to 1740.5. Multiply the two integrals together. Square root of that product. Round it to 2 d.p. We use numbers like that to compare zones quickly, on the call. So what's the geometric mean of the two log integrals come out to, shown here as 7.77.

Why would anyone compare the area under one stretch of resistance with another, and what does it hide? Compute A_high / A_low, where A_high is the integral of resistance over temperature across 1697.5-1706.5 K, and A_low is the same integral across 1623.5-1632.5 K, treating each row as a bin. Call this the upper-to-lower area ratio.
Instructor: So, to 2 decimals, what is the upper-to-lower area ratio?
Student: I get 1.27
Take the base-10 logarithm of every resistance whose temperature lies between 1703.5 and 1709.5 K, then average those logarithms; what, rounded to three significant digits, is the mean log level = 2.01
